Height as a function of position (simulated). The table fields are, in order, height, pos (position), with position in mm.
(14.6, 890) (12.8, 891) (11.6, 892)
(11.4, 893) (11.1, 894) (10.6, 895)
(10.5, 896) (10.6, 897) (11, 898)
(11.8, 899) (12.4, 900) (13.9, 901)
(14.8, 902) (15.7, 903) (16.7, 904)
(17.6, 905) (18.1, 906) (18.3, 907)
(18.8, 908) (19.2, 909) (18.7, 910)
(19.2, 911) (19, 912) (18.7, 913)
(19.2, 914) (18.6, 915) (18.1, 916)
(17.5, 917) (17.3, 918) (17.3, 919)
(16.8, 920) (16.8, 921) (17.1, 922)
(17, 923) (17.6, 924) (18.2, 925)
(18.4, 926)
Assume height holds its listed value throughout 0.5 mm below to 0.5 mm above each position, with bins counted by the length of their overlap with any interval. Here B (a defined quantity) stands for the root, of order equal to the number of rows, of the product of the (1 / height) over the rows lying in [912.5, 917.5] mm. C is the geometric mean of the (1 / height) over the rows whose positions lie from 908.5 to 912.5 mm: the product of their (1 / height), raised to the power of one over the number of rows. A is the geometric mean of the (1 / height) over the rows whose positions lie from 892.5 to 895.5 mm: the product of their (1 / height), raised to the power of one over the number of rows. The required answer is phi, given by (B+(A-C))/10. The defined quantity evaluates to 0.009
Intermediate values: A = 0.091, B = 0.0543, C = 0.053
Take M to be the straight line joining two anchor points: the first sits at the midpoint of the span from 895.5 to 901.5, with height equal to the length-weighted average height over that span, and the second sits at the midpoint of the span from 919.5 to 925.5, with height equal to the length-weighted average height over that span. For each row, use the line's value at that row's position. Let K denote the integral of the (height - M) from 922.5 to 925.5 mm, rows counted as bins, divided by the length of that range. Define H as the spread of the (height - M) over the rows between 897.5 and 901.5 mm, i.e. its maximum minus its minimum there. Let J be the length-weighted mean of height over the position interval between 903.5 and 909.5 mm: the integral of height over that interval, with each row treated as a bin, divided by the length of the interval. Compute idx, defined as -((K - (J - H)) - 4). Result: 20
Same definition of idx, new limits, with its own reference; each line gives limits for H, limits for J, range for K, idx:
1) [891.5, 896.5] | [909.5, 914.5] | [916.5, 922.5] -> 20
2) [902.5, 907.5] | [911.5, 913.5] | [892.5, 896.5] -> 21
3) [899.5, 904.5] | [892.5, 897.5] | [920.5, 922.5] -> 12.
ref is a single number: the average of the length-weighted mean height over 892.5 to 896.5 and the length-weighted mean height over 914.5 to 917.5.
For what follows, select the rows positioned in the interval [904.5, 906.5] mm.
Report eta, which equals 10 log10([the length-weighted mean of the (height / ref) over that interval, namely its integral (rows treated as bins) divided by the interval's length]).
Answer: 0.91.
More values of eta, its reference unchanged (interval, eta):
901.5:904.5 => 0.36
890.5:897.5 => -1.11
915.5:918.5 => 0.85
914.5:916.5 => 1.03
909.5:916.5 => 1.13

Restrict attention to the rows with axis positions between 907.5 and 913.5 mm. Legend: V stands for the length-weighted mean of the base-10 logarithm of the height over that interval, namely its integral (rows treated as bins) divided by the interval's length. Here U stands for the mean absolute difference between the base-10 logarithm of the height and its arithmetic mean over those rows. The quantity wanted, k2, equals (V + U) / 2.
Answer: 0.64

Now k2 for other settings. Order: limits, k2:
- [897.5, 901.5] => 0.56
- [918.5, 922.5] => 0.62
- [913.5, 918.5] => 0.64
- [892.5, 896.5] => 0.53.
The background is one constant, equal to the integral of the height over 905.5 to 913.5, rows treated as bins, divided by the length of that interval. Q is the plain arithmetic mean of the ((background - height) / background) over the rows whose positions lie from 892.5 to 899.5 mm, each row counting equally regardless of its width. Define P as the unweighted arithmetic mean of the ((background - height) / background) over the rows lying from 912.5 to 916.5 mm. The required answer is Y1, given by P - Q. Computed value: -0.41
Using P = 0.01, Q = 0.41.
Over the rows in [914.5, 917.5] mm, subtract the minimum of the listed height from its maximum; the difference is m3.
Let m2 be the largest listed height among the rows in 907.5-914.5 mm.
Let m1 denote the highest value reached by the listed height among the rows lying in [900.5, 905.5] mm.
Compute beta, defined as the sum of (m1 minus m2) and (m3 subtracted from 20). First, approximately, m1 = 17.6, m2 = 19.2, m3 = 1.10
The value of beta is 17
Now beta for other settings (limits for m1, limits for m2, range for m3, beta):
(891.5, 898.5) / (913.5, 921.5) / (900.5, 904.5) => 10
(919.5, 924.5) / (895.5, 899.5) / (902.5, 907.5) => 23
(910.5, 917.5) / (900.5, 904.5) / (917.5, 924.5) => 22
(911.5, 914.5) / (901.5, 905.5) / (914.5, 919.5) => 20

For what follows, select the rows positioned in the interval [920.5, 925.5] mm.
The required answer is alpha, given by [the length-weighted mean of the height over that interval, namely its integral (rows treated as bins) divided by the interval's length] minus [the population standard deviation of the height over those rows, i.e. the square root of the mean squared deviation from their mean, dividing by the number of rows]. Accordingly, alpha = 17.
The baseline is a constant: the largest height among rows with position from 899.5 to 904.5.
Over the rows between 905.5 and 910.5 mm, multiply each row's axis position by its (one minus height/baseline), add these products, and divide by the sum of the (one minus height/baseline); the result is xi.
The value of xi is 908.2 mm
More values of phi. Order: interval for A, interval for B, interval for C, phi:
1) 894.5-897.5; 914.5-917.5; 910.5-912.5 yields 0.010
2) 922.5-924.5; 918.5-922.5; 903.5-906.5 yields 0.006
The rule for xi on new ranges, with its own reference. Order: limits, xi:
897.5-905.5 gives 899.4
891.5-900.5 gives 895.9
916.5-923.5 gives 919.2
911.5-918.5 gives 914.3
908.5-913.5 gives 910.9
